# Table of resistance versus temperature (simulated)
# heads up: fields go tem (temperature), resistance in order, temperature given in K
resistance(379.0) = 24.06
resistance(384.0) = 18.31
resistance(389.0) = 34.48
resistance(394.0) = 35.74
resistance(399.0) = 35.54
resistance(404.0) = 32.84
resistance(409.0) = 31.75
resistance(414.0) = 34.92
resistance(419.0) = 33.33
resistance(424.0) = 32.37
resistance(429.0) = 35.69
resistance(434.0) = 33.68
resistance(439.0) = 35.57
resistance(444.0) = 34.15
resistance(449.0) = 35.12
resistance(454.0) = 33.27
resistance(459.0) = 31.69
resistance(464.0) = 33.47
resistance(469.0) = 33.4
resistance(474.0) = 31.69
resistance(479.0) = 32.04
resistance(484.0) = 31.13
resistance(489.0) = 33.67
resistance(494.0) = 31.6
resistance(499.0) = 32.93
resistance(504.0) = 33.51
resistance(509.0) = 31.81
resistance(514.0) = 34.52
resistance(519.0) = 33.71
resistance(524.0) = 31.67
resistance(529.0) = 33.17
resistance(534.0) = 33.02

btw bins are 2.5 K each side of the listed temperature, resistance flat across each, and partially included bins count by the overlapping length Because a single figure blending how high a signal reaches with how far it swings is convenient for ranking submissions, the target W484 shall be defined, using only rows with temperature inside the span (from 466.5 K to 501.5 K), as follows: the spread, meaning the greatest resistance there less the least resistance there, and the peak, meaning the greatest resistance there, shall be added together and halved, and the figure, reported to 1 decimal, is 18.1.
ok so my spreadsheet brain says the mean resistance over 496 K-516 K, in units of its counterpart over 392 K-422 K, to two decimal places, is 0.98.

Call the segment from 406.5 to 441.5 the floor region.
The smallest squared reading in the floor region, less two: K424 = 1006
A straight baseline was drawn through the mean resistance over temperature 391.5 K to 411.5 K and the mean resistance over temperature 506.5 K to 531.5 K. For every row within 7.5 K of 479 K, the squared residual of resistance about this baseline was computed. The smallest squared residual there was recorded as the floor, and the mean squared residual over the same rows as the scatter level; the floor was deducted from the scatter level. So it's 1.37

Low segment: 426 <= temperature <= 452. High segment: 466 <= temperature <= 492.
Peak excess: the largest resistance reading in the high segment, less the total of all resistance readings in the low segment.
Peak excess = -141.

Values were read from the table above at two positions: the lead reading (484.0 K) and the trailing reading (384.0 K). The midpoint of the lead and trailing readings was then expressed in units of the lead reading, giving 0.79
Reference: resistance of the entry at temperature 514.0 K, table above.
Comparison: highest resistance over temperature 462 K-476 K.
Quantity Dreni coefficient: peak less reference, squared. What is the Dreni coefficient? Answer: 1.1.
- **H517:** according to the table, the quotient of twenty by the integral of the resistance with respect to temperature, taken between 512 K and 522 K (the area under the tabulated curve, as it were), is 0.059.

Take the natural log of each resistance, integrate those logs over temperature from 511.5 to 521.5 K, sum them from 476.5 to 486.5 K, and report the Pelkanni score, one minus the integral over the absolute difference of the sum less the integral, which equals -0.243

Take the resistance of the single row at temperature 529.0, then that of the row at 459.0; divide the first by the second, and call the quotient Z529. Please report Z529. 1.05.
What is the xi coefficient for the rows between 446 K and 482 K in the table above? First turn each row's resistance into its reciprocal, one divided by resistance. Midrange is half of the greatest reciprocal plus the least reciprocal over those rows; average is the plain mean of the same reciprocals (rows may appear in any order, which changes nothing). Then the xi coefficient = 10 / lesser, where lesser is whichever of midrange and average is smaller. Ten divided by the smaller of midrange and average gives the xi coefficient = 333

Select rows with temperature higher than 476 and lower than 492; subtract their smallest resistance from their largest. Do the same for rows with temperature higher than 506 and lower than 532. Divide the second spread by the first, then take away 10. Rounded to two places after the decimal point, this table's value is -8.88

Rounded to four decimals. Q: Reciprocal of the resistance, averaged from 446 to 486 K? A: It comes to 0.0306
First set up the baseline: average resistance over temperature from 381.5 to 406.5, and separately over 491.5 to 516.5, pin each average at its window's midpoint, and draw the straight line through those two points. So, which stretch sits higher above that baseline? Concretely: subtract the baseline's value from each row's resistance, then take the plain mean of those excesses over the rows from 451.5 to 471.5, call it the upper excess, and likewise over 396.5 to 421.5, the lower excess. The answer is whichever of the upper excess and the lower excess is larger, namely 2.1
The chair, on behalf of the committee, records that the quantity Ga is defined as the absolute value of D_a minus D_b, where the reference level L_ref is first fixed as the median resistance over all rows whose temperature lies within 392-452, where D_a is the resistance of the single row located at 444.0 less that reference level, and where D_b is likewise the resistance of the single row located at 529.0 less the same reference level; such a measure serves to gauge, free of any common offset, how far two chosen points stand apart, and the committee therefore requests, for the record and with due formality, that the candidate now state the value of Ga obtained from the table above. 1.0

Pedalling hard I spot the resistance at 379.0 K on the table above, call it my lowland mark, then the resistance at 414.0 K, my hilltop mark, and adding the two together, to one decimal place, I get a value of 59.0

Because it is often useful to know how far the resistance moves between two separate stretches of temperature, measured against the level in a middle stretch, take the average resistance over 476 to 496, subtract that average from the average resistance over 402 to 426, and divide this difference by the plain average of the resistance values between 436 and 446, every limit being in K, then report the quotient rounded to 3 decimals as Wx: 0.027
